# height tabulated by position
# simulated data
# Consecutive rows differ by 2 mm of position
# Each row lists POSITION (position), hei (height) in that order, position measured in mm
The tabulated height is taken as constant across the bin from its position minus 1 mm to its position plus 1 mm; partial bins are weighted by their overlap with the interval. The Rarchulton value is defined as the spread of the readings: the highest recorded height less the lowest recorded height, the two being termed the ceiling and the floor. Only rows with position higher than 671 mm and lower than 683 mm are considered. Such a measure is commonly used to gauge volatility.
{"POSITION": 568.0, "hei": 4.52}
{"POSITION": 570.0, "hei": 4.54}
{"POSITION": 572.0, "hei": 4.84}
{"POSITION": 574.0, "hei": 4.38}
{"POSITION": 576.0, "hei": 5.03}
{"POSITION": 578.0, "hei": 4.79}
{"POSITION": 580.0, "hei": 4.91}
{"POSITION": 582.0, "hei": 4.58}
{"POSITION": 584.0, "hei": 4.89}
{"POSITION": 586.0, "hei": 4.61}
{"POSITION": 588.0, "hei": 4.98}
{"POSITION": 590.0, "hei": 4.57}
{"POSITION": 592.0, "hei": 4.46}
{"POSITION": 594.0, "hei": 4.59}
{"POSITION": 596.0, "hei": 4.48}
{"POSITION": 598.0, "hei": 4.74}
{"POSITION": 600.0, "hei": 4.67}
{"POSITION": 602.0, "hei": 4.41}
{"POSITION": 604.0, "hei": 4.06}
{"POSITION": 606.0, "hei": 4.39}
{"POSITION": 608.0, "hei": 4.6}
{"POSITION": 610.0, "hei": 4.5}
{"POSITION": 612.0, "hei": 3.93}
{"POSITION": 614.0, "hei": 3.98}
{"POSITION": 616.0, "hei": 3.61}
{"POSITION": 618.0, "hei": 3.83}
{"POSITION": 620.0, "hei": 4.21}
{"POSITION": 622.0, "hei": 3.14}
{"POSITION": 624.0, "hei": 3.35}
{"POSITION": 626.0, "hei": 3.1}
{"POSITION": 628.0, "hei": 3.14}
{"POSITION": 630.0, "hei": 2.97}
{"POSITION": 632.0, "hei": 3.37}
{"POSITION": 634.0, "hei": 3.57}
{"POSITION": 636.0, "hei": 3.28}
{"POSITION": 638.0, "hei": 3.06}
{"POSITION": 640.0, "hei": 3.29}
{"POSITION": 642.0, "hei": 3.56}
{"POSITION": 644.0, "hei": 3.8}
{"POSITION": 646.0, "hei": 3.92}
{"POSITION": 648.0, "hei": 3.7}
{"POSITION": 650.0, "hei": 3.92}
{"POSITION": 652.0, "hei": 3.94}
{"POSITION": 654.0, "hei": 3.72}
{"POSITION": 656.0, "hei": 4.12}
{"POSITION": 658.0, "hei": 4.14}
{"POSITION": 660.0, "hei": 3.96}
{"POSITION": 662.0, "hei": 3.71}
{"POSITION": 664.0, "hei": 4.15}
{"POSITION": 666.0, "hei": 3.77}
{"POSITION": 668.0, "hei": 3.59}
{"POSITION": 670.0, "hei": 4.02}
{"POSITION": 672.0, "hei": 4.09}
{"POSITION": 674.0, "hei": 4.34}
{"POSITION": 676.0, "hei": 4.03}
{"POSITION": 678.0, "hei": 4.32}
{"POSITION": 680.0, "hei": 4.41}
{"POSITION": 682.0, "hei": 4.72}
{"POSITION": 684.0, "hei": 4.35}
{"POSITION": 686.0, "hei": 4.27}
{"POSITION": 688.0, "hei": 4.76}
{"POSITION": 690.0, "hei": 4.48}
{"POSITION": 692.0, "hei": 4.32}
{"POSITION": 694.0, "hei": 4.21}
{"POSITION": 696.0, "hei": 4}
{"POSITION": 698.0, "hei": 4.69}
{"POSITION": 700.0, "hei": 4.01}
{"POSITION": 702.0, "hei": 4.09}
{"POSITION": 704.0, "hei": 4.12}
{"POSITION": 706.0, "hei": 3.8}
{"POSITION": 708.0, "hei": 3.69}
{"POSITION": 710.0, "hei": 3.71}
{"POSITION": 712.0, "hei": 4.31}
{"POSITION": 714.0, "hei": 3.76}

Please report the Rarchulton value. 0.7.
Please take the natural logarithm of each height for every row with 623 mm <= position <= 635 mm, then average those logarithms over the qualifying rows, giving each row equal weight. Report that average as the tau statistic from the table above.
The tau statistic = 1.18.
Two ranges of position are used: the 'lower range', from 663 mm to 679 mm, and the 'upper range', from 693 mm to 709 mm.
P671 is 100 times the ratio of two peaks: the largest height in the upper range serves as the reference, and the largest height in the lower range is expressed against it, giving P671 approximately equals 93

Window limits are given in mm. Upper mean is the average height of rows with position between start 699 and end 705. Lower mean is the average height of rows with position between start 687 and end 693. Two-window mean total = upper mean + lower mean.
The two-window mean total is 8.59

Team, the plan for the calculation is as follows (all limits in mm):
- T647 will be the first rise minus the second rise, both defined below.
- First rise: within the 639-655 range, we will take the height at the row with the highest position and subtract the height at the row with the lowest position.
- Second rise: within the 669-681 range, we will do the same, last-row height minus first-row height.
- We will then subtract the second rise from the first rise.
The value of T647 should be 0.0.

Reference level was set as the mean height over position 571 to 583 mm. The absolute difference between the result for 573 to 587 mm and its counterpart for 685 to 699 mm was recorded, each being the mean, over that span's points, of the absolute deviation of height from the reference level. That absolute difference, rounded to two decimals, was 0.18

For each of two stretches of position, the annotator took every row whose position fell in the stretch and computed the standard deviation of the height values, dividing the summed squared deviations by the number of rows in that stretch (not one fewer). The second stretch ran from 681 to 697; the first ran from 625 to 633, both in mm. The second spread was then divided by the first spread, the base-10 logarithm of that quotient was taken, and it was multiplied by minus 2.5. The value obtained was -0.55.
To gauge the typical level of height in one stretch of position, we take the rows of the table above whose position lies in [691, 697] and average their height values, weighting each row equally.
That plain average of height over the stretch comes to 4.2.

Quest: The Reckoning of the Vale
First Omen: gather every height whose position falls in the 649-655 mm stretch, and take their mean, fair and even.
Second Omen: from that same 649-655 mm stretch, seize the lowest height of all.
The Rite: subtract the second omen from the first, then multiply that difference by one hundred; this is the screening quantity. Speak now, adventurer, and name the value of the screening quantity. 14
